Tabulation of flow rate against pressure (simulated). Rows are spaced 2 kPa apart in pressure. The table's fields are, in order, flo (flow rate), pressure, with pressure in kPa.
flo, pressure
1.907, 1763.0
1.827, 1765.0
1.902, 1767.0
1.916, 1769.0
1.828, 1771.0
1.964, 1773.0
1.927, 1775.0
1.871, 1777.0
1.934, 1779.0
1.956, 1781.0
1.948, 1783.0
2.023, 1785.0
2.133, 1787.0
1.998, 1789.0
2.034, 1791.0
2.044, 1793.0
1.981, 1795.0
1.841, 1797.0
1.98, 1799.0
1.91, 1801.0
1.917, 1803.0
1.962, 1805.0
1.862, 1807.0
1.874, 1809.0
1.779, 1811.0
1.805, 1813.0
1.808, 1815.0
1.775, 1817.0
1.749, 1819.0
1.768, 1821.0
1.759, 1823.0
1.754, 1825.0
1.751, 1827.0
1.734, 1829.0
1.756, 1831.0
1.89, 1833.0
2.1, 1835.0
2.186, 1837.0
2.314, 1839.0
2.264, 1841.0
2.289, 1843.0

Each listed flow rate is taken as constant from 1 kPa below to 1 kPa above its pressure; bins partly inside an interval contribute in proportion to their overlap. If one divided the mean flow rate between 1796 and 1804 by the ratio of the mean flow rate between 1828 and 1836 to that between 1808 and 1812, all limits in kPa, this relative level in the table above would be 1.87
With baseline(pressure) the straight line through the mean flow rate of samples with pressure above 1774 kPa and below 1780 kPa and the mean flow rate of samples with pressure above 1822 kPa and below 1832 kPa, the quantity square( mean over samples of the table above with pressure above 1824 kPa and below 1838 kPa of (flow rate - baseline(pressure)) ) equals 0.0206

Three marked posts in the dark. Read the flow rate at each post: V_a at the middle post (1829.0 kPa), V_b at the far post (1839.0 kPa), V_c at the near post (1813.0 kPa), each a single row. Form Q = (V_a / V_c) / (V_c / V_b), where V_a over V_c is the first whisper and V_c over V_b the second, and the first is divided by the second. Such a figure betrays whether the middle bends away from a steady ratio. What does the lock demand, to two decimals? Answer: 1.23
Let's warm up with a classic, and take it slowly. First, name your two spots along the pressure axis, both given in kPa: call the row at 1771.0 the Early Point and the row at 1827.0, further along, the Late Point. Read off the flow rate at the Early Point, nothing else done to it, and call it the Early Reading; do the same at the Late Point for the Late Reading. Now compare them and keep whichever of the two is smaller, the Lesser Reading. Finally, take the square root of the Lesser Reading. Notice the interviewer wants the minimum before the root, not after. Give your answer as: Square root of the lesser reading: 1.32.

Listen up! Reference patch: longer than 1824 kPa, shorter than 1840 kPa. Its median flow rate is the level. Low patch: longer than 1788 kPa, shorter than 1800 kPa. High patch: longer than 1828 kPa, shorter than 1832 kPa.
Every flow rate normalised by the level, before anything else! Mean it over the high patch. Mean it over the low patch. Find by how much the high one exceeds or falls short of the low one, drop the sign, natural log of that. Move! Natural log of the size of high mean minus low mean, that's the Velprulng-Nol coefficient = -2.1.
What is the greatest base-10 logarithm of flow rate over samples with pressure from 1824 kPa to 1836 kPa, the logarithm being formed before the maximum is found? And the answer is 0.32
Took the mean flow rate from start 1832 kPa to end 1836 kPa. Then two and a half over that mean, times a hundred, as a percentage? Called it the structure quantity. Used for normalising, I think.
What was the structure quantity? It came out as 125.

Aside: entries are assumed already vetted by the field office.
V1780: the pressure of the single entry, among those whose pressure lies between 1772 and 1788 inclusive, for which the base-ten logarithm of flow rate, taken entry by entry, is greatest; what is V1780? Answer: 1787.0 kPa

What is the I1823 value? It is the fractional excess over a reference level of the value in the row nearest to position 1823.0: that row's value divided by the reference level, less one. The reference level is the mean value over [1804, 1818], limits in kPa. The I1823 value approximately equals -0.04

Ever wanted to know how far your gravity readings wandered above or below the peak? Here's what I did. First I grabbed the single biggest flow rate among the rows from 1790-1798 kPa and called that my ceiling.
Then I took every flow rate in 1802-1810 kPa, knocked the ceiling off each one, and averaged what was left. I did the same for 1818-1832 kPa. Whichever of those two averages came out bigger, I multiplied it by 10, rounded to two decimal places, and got -1.40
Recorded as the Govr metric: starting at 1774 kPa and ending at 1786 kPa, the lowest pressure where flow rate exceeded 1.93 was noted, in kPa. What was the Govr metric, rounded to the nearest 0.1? 1779.0 kPa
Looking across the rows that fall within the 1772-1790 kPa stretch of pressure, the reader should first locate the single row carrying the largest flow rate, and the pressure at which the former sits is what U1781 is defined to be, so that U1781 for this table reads 1787.0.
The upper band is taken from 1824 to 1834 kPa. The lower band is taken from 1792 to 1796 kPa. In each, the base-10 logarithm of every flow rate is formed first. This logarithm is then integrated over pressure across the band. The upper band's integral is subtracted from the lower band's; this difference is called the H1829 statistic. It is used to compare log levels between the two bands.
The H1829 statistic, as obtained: -1.28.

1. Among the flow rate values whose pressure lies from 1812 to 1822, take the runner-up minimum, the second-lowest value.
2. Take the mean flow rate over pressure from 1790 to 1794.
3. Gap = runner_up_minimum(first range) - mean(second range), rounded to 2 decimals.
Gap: -0.27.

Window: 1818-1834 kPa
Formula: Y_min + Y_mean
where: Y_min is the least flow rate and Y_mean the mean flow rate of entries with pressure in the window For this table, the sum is 3.50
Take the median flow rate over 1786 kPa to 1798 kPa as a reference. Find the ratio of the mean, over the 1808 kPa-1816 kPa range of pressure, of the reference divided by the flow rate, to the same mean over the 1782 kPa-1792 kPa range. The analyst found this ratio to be 1.12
